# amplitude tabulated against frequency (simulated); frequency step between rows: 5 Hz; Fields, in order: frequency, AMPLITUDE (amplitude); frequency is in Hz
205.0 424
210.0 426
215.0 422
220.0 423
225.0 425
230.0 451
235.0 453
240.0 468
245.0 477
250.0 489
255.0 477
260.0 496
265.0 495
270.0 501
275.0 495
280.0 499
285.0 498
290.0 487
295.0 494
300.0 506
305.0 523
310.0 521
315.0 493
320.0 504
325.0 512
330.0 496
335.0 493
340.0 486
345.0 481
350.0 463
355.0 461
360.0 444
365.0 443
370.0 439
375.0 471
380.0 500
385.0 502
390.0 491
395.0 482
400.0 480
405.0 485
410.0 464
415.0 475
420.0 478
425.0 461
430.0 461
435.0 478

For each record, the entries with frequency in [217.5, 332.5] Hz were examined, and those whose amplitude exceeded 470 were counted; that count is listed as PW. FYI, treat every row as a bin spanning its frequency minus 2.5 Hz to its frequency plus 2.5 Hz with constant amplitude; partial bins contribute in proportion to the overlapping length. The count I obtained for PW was 18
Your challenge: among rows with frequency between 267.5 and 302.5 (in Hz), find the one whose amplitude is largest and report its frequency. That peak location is 300.0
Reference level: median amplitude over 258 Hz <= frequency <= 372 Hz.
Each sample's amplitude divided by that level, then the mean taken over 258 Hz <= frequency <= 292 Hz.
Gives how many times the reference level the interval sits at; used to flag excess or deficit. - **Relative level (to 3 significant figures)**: 1.00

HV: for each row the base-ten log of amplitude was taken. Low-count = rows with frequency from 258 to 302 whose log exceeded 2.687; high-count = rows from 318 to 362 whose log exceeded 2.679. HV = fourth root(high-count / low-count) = 0.9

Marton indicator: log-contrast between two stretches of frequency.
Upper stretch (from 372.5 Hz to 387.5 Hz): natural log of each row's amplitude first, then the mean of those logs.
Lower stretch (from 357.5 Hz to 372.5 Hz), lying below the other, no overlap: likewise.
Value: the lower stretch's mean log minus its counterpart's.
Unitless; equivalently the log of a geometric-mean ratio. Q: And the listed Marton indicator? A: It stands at -0.10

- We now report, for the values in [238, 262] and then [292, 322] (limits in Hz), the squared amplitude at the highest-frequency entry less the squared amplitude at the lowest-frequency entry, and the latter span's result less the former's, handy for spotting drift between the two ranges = -17012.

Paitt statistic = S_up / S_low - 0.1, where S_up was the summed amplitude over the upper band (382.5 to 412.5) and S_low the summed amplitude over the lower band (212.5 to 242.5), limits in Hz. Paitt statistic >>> 1.00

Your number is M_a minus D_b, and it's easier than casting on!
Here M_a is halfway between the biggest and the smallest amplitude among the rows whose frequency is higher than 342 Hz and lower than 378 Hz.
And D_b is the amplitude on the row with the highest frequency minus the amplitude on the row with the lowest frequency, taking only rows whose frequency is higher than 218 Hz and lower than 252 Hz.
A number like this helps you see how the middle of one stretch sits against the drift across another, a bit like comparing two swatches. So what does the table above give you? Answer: 394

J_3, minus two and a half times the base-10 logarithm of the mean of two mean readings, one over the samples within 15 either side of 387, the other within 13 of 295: -6.74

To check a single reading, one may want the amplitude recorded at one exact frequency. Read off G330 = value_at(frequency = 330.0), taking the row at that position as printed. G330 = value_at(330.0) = 496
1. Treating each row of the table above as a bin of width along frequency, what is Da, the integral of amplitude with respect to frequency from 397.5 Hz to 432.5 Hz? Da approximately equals 16520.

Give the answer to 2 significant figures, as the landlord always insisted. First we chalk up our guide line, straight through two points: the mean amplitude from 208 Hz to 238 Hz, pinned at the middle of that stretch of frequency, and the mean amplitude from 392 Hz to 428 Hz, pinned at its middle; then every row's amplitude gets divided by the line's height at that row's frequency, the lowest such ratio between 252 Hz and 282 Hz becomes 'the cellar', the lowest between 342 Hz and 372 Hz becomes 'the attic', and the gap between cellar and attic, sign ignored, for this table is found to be 0.14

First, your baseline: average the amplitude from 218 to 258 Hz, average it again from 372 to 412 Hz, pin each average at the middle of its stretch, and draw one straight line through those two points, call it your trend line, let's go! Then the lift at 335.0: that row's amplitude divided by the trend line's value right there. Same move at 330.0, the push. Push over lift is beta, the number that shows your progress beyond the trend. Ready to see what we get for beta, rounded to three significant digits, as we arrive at 1.01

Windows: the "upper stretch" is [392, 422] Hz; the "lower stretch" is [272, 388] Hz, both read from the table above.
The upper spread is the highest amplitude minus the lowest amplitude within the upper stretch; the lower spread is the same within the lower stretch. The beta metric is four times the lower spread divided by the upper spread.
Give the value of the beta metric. 16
